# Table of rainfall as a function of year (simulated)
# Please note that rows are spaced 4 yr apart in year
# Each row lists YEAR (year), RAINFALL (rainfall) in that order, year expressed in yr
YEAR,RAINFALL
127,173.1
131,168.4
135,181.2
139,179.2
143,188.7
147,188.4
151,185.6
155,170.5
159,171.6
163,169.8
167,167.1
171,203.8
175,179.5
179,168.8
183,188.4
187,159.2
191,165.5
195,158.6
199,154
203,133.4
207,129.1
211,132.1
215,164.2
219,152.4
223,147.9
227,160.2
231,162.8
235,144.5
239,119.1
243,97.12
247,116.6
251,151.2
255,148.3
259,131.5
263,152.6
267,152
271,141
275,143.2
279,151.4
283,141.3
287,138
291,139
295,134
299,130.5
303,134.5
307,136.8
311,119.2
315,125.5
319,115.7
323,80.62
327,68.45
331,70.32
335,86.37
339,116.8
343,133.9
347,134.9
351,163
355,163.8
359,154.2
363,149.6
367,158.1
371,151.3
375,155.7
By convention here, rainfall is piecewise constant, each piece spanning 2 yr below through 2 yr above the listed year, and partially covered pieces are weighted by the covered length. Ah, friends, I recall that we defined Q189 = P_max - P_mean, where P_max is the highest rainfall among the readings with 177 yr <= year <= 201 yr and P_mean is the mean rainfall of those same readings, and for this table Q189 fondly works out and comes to 23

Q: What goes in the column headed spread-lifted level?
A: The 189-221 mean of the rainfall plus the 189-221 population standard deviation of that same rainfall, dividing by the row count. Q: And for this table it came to 163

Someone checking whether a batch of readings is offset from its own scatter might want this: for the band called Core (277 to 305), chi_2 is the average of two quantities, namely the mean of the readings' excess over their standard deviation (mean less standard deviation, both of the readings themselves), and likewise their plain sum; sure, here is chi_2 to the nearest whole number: 550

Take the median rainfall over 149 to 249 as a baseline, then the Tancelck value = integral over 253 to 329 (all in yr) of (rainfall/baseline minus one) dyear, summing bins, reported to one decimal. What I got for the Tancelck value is -14.0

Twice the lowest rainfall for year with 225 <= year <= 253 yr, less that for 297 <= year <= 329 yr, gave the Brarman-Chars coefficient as 126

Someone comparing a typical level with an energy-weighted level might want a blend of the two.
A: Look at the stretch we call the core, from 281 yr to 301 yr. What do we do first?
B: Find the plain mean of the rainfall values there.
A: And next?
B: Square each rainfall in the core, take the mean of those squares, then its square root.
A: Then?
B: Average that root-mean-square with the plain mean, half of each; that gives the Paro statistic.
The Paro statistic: 137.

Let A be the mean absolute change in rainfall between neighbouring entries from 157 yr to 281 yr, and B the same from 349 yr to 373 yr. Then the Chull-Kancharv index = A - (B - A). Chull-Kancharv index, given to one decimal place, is 21.7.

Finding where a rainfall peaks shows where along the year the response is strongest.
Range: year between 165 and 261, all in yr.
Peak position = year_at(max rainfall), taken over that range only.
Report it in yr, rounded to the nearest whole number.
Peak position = 171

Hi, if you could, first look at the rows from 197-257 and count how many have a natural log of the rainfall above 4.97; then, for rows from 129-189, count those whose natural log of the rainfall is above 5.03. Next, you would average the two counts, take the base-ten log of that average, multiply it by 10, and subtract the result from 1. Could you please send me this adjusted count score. -9.8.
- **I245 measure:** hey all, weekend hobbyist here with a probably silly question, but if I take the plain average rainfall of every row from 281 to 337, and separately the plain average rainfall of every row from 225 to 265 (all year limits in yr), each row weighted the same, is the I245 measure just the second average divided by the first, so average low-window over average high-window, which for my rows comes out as 1.20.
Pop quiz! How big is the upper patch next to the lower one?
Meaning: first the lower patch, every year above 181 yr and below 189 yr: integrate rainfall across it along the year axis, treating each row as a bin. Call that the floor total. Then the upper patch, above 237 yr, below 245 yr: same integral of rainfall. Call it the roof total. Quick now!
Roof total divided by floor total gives 0.62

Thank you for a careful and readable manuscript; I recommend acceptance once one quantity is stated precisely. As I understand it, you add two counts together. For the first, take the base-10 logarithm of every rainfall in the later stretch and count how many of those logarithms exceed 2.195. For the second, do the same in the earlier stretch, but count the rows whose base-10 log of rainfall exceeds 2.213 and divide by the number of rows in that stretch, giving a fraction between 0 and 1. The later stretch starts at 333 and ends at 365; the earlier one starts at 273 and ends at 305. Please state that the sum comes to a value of 2.0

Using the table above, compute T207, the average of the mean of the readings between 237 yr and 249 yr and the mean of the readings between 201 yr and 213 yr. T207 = 121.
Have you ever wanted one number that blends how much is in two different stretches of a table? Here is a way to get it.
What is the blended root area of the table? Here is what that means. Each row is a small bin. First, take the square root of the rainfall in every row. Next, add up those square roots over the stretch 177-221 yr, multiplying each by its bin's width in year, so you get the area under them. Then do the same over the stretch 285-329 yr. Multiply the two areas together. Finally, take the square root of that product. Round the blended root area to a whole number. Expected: 512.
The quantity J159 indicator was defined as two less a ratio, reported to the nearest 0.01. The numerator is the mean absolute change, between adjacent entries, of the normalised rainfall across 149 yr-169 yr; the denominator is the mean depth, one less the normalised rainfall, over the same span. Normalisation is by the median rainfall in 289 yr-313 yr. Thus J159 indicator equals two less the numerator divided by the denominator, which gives 2.13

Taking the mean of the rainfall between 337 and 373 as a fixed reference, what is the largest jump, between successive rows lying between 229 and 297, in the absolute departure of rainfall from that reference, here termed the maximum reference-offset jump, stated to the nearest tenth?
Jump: 26.8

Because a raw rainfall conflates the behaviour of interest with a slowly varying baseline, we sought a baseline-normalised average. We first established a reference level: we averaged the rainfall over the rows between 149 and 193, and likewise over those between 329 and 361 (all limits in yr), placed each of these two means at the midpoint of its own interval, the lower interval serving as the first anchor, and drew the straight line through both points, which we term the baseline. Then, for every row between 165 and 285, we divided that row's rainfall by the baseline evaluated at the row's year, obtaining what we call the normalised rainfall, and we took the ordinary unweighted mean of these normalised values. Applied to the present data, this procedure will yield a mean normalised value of 0.94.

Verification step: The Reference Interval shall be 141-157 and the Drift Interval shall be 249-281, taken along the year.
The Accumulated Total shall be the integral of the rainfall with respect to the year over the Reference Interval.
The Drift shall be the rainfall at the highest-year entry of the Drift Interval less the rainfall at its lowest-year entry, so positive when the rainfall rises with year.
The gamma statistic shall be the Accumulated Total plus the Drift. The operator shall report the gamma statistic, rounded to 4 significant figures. 2933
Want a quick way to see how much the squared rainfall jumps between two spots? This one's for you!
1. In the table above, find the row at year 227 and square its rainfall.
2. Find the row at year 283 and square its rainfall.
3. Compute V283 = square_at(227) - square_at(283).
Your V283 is 5698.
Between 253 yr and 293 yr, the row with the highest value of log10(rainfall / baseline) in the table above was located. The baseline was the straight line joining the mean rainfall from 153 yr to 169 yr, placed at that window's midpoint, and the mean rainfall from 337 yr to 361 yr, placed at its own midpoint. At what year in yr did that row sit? 279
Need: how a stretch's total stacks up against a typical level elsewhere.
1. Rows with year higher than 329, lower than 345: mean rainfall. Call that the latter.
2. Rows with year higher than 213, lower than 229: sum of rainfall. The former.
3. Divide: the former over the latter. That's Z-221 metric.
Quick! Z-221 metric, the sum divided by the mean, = 6.1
